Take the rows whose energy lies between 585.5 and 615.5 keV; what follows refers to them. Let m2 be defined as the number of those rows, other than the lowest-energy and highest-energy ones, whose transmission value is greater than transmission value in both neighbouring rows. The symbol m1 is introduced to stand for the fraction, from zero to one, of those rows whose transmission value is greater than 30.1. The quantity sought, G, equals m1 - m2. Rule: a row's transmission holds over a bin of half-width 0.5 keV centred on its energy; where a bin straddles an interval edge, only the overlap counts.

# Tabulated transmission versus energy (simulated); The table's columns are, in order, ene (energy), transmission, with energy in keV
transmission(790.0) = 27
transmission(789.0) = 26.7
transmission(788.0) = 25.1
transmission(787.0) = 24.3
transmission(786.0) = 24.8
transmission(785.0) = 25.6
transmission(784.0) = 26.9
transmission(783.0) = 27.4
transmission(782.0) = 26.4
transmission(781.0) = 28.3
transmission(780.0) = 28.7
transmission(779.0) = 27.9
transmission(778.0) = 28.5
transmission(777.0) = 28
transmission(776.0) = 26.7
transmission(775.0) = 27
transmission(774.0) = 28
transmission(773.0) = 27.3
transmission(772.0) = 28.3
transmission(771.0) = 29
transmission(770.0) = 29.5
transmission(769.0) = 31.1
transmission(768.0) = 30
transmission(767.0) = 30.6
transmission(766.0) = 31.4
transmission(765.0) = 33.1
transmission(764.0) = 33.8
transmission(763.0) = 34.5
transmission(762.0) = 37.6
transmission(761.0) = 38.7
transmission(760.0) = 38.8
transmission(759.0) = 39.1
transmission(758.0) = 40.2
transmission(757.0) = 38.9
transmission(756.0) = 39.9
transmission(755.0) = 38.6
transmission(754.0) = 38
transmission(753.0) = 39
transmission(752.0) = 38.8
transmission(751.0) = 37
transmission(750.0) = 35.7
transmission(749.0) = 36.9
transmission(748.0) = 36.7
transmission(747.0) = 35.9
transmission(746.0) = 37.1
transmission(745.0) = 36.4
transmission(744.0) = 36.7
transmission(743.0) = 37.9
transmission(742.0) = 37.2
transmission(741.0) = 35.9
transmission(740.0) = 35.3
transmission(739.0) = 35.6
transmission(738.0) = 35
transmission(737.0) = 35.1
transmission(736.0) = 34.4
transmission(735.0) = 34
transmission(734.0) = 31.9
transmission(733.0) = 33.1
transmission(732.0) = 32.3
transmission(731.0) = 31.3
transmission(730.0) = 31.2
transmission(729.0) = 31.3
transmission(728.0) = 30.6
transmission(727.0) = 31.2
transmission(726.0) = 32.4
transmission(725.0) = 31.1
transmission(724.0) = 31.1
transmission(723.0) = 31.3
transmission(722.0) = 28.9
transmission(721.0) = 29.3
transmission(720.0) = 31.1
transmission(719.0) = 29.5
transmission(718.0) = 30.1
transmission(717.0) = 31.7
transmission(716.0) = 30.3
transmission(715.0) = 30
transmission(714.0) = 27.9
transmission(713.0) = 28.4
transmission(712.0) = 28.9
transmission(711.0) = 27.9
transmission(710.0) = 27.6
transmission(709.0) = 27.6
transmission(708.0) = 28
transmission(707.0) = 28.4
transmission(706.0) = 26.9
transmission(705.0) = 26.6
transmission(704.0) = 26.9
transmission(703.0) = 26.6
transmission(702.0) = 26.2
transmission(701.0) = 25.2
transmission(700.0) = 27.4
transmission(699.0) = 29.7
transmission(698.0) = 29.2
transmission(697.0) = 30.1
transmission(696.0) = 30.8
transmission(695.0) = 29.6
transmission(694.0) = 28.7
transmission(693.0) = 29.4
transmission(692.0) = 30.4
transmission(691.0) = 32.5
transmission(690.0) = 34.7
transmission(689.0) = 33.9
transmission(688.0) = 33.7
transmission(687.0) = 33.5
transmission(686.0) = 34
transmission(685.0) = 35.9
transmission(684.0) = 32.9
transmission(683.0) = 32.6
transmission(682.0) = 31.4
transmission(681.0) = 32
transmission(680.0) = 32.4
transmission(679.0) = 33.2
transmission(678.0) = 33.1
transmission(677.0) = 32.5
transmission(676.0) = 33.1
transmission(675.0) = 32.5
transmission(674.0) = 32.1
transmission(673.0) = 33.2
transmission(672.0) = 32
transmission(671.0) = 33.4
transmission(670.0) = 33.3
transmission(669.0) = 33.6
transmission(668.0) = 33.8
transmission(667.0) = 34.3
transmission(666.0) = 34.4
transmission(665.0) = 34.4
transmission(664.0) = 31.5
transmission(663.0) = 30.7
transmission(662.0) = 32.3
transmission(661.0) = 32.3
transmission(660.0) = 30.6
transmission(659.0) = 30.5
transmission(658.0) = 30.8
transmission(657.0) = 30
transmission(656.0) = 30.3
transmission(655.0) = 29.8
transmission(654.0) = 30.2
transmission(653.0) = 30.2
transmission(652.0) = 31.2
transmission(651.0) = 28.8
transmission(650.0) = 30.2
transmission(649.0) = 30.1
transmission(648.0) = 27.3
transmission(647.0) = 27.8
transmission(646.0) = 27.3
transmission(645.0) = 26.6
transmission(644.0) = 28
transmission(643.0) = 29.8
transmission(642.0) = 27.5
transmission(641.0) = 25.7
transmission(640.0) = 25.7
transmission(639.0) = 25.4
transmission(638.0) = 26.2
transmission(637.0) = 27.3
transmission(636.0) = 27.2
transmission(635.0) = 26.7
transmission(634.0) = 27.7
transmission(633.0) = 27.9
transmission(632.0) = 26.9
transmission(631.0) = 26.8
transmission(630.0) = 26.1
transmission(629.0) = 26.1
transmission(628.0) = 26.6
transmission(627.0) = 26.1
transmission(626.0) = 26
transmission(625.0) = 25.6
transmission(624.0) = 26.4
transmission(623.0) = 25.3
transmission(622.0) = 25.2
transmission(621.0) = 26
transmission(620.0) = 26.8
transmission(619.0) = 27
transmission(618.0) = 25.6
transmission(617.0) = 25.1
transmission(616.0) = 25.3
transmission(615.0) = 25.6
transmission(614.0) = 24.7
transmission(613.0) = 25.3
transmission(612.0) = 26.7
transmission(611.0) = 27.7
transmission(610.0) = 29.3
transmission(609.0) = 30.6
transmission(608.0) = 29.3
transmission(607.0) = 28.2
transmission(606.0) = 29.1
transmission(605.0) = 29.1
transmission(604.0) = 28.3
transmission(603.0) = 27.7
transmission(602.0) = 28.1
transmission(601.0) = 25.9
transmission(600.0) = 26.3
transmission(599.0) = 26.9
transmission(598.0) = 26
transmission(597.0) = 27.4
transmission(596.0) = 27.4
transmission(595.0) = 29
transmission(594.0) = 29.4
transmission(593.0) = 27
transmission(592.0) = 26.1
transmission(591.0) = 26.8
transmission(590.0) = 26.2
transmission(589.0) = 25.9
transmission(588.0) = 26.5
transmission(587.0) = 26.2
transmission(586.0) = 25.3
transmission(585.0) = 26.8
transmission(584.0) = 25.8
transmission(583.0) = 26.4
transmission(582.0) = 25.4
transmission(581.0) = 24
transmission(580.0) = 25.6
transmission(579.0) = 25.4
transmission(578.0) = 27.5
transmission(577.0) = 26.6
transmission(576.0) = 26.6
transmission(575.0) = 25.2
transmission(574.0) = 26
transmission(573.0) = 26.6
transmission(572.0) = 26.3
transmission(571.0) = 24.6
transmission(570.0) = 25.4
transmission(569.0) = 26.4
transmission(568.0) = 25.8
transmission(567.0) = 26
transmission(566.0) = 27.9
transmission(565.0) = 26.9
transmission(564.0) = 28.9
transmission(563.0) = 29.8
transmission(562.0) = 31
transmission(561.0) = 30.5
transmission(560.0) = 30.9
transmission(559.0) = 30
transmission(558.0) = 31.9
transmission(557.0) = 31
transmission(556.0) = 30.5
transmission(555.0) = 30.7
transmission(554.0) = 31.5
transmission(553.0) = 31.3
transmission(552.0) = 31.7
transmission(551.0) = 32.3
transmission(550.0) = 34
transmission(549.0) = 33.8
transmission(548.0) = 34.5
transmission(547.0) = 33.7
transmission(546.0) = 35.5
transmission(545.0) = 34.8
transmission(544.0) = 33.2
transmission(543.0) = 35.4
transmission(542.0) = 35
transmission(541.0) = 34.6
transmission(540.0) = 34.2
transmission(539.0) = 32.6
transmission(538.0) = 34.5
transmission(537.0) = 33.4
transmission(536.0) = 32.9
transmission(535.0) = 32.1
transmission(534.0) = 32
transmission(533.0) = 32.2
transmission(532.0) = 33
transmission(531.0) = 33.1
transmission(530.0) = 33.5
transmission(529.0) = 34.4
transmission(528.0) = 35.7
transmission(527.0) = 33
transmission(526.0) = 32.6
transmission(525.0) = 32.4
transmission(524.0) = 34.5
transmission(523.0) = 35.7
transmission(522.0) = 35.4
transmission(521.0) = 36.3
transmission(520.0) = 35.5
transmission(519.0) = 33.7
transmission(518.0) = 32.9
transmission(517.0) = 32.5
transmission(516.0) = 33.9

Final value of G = -6.0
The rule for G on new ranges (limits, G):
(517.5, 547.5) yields -5.0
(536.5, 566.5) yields -8.2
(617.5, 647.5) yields -6.0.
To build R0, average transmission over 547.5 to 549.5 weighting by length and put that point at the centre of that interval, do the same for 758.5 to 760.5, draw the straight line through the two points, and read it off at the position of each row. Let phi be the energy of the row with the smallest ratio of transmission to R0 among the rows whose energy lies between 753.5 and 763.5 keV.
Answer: 763.0 keV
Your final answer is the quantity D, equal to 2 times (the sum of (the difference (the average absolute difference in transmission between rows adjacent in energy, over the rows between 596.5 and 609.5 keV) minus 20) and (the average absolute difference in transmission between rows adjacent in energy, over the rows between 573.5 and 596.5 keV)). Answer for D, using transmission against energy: -36.3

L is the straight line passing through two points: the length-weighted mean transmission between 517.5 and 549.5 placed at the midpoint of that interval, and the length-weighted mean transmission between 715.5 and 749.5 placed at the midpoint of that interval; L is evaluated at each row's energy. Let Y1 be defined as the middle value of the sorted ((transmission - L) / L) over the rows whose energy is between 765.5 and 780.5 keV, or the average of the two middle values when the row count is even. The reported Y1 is -0.138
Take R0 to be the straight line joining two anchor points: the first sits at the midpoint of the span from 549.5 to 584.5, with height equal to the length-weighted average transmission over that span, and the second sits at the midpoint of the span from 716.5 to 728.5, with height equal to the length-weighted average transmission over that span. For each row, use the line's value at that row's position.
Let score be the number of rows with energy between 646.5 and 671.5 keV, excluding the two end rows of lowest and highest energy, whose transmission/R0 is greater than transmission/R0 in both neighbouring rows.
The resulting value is 6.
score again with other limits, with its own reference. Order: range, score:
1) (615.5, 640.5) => 5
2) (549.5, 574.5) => 7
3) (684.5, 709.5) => 5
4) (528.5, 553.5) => 5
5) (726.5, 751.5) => 7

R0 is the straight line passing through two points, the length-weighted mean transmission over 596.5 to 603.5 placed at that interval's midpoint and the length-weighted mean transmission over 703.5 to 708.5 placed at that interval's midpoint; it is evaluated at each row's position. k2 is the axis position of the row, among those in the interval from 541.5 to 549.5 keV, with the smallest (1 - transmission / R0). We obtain 546.0 keV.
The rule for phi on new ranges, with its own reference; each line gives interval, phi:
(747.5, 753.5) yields 750.0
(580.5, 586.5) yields 581.0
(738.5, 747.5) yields 740.0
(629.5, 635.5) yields 630.0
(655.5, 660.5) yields 657.0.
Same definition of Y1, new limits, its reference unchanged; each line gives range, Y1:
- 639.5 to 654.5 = -0.165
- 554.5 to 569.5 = -0.114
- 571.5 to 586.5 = -0.231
